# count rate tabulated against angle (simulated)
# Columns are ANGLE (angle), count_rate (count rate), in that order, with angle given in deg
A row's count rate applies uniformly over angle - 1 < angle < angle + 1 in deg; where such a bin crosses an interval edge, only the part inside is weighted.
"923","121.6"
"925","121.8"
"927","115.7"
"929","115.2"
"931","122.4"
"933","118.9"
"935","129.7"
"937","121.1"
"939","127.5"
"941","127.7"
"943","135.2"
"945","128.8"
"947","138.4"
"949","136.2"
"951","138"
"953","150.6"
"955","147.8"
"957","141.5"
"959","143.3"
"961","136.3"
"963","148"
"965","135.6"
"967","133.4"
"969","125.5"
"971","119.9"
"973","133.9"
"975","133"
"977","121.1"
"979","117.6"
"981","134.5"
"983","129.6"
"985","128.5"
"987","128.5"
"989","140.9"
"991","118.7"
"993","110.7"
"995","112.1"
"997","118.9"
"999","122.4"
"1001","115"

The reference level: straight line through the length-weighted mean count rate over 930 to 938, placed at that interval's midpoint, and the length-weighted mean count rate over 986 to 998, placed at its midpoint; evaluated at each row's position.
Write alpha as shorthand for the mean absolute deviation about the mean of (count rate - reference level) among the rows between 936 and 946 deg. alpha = 3.2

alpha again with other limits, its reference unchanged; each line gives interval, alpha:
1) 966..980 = 6.1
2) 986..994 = 10.0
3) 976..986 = 5.6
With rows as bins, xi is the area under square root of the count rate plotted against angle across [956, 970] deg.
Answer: 164.2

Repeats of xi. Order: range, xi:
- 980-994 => 157.9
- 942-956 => 165.2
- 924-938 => 153.8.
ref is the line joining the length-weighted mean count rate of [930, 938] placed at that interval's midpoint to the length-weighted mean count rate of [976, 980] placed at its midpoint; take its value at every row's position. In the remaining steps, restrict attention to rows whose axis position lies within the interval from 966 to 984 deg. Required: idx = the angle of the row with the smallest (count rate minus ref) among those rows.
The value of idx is 979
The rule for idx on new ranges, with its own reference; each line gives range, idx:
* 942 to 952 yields 945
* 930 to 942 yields 933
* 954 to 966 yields 965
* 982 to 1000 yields 993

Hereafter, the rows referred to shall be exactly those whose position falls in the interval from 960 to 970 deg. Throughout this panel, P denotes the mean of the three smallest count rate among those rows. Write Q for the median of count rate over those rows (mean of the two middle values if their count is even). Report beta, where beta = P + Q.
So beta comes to 267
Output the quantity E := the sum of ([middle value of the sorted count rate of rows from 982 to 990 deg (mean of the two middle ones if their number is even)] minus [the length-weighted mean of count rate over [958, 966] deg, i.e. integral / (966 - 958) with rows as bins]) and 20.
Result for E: 8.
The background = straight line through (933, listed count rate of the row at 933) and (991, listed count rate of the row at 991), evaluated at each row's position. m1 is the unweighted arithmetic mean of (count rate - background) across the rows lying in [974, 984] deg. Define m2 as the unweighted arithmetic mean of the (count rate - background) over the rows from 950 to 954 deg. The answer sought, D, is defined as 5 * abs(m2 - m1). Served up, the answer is 85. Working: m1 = 8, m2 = 25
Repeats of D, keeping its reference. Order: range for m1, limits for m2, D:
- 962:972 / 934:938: 36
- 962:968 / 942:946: 35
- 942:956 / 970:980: 70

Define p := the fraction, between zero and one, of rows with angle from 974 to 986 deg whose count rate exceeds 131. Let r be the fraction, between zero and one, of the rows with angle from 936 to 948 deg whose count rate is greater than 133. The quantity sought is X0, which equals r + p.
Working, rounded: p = 0.3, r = 0.33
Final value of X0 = 0.7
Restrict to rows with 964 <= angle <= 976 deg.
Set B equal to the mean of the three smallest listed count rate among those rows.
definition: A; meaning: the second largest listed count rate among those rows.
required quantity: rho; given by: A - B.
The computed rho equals 8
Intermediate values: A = 133.9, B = 126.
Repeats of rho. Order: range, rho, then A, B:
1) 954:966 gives 10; 147.8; 138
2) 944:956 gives 13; 147.8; 134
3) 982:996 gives 16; 129.6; 114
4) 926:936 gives 6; 122.4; 117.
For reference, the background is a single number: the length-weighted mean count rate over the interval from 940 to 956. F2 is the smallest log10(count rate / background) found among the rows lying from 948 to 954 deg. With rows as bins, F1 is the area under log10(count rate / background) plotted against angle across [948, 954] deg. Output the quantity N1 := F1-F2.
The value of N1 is 0.1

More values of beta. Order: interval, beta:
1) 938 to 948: 257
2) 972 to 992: 248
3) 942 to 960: 272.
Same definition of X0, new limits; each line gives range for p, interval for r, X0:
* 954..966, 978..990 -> 1.3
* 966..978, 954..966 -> 1.5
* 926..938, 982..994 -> 0.2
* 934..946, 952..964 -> 1.2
